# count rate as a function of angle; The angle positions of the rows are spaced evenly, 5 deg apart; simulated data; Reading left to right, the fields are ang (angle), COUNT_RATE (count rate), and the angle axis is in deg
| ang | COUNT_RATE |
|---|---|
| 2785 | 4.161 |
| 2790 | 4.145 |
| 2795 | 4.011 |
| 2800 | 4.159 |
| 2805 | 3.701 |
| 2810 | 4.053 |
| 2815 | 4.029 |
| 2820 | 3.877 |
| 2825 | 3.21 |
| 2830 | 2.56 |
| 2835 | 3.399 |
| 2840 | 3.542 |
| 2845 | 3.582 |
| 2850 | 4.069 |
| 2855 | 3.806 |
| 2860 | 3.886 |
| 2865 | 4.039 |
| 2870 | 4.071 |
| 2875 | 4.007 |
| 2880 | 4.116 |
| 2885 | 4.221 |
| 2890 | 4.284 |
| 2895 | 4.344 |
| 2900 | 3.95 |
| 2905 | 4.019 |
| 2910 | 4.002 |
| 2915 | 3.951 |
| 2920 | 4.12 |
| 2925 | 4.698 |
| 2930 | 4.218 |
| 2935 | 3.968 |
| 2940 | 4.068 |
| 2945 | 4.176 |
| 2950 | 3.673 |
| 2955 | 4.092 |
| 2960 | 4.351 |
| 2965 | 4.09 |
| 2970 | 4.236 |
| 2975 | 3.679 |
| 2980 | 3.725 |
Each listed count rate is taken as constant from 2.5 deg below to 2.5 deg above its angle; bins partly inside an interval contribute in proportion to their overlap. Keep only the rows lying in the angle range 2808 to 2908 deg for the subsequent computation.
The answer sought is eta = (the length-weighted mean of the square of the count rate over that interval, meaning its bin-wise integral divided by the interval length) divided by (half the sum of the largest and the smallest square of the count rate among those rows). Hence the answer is 1.18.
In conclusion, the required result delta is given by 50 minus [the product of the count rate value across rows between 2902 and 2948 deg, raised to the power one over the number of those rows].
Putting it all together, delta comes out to 45.9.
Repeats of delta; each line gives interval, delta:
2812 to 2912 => 46.2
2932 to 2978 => 46.0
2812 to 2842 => 46.6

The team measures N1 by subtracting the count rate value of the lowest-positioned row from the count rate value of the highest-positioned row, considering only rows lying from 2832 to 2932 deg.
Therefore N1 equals 0.82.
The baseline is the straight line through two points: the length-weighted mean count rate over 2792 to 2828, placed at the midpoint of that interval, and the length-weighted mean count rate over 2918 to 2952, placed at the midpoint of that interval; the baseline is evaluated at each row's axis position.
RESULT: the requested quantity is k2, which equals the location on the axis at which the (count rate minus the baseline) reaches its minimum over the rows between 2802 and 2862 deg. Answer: 2830 deg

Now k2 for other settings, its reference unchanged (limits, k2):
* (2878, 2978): 2975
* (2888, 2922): 2915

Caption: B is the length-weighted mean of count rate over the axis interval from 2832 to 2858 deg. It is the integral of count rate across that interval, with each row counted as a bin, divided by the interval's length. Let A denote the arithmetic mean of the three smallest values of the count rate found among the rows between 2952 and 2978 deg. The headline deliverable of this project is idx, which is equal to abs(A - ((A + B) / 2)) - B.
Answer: -3.52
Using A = 3.95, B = 3.66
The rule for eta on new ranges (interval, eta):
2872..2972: 0.96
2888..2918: 0.97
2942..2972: 1.04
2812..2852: 1.10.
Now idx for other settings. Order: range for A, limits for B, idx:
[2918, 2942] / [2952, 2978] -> -4.06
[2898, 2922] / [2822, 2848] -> -2.95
